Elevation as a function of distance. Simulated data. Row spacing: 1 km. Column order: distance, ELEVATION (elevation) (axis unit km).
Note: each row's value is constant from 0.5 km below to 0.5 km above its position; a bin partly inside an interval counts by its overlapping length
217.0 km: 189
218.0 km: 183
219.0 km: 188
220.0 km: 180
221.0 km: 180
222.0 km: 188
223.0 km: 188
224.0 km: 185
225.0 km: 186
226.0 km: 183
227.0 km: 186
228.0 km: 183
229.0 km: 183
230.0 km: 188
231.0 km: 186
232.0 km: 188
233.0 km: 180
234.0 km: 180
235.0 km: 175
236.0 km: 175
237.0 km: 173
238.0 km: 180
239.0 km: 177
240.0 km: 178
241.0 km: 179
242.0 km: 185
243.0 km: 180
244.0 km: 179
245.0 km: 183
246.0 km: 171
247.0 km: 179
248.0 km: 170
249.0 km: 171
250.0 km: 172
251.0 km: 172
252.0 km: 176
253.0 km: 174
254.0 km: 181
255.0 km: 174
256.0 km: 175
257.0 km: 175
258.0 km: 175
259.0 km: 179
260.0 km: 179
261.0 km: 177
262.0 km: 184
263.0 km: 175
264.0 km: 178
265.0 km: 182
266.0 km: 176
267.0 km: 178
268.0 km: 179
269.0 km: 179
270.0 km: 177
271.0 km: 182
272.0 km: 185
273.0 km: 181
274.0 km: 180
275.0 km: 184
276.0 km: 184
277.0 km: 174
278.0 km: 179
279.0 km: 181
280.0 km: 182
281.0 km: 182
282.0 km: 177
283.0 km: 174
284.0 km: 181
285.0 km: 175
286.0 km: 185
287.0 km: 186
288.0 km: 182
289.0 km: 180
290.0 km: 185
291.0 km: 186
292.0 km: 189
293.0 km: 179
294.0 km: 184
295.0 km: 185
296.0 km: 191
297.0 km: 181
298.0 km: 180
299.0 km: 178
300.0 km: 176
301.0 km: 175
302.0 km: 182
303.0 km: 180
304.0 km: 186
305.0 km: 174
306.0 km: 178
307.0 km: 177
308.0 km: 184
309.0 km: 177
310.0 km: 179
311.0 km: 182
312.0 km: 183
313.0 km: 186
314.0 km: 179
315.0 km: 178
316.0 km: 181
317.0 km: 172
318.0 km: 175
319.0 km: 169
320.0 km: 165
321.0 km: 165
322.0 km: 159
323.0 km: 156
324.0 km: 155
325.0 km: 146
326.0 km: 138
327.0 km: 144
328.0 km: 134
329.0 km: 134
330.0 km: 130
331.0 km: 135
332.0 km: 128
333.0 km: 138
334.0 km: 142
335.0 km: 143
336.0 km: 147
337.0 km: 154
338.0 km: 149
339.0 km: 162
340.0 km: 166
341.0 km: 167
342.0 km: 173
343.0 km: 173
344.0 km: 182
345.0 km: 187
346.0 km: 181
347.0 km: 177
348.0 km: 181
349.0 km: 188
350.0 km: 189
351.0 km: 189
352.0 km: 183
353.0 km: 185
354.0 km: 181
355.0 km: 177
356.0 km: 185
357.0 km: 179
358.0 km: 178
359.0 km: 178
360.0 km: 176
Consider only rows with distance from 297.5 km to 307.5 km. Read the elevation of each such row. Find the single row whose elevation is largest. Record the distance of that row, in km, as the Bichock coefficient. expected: 304.0 km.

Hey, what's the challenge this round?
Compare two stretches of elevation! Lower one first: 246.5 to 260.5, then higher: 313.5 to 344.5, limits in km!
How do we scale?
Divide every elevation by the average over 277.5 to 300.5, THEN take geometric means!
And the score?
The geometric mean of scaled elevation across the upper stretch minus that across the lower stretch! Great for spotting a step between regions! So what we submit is -0.110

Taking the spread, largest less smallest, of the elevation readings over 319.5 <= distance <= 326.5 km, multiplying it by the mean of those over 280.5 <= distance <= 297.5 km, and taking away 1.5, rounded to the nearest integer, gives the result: 4925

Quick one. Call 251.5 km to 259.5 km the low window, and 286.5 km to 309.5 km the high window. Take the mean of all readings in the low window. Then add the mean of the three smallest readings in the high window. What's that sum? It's 351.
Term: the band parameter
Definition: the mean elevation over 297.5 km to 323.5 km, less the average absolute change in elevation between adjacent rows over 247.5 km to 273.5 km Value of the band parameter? 173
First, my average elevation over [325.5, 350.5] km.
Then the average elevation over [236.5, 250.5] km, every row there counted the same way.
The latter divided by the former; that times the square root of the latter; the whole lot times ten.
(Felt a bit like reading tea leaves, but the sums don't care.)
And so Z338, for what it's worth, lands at 149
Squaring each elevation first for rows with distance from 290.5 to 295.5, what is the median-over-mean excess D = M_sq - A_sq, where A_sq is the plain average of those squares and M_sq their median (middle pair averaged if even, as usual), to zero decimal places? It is 137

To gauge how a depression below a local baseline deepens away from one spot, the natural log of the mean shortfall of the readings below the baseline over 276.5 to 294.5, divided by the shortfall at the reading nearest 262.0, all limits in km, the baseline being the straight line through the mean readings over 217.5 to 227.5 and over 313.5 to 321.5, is 0.01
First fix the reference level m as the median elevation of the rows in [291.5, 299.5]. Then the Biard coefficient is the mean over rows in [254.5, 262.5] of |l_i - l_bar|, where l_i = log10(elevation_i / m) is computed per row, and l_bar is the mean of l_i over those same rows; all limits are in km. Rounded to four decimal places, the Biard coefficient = 0.0062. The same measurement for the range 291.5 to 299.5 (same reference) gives 0.0092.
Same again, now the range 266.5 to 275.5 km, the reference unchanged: 0.0052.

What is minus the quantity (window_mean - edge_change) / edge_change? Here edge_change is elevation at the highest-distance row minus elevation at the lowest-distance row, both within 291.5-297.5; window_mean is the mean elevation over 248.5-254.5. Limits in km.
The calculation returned 23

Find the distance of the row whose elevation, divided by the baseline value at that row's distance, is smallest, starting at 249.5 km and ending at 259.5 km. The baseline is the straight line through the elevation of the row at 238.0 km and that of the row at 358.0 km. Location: 250.0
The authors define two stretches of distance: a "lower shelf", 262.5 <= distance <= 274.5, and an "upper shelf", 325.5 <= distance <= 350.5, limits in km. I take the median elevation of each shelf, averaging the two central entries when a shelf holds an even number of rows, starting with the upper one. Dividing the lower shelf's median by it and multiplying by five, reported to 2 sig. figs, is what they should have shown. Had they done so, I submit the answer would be 5.8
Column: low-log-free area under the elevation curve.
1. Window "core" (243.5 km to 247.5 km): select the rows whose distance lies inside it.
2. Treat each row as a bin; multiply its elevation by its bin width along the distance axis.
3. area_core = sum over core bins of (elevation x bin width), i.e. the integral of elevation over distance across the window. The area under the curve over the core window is 712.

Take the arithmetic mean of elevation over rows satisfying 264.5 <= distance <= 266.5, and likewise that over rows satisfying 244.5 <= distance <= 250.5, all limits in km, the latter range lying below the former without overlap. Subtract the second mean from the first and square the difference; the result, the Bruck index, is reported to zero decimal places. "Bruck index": 22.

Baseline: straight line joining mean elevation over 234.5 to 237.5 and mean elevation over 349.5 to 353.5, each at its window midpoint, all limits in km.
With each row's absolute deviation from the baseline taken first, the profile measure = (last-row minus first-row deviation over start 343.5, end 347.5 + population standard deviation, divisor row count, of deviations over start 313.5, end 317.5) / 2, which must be 4.4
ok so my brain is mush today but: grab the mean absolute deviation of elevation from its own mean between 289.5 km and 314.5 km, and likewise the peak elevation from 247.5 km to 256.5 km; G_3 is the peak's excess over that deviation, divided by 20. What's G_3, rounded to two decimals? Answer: 8.87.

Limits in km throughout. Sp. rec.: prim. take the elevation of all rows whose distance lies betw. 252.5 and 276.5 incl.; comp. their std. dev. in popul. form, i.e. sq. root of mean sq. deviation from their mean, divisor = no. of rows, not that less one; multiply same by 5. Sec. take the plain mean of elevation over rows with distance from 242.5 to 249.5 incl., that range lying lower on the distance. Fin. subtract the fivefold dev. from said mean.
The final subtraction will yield 159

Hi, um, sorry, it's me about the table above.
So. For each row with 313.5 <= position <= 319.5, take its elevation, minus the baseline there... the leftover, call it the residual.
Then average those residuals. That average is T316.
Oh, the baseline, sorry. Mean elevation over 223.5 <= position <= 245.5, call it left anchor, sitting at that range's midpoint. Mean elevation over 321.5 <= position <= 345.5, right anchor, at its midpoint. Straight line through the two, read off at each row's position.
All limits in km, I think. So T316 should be 19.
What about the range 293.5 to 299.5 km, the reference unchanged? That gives 20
